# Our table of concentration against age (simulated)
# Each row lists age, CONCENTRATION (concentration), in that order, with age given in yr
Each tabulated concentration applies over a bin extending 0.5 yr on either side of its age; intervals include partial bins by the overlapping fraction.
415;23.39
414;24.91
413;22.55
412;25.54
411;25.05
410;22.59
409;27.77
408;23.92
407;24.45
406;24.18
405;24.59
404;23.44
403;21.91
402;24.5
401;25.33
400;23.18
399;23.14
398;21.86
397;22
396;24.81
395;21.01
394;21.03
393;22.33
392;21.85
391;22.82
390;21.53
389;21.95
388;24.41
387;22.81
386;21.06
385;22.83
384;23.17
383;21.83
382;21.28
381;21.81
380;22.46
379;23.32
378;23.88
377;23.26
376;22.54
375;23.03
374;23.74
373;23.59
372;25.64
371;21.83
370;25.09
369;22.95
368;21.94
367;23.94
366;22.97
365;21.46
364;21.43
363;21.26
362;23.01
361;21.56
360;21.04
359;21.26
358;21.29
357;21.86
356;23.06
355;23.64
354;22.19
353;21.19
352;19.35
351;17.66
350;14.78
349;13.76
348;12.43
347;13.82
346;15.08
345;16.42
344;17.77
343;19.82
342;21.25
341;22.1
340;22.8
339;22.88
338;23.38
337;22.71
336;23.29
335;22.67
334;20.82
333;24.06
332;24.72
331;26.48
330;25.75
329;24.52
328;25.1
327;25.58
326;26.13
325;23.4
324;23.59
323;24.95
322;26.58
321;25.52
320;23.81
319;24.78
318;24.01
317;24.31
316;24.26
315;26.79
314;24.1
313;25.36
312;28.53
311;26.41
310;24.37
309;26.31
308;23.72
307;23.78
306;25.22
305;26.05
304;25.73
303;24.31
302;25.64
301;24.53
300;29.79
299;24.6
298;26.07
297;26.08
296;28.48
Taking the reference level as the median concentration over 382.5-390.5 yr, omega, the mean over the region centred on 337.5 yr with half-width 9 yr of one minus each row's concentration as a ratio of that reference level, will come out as 0.016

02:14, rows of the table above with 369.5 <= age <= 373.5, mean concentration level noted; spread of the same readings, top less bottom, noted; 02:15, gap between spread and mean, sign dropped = 20.2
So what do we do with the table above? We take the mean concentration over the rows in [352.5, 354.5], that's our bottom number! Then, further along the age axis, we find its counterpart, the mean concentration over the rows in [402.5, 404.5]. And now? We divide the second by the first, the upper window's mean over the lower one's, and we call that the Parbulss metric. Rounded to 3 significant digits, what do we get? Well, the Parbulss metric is 1.05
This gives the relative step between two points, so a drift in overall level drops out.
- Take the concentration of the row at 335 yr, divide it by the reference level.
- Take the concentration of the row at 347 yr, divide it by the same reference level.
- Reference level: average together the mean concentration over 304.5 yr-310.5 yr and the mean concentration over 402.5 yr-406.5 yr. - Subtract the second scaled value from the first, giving 0.4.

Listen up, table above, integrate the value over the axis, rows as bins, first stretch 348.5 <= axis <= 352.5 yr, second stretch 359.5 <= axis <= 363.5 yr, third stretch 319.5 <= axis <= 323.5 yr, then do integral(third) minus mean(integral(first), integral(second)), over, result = 25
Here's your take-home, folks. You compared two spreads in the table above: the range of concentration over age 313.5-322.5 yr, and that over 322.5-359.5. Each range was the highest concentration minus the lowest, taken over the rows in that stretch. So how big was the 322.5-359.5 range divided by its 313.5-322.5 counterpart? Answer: 4.7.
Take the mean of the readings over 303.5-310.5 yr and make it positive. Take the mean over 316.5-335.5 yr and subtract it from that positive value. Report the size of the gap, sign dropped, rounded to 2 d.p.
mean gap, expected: 0.46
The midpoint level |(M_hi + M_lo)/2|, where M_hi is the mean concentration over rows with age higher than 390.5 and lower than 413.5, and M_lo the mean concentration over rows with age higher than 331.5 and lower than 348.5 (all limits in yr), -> 21.9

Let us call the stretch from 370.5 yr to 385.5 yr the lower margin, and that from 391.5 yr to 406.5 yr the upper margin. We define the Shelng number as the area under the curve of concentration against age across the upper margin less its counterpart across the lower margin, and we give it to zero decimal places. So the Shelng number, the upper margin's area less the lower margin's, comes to 1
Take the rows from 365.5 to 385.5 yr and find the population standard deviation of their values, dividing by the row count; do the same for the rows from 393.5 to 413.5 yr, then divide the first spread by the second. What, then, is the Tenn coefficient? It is 0.6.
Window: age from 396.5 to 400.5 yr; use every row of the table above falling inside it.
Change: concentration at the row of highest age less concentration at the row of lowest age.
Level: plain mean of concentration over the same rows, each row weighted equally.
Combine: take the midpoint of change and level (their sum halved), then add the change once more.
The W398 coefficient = 13.0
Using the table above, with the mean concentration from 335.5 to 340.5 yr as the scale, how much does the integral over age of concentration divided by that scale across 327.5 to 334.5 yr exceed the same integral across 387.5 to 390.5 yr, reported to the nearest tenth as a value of 4.5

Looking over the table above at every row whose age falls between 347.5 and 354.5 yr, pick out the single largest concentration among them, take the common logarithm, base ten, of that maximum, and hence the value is 1.35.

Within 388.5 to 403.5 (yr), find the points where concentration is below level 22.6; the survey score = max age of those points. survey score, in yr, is 403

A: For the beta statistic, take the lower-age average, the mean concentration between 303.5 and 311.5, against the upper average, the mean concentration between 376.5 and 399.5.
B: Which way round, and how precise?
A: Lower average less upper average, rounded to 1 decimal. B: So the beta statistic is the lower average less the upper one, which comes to 2.7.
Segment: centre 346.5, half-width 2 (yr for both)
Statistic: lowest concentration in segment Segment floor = 12.43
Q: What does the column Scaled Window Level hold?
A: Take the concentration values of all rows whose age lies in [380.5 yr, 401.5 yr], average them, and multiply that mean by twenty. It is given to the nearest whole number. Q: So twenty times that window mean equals 450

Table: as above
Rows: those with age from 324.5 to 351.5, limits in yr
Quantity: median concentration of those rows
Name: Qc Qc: 22.7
